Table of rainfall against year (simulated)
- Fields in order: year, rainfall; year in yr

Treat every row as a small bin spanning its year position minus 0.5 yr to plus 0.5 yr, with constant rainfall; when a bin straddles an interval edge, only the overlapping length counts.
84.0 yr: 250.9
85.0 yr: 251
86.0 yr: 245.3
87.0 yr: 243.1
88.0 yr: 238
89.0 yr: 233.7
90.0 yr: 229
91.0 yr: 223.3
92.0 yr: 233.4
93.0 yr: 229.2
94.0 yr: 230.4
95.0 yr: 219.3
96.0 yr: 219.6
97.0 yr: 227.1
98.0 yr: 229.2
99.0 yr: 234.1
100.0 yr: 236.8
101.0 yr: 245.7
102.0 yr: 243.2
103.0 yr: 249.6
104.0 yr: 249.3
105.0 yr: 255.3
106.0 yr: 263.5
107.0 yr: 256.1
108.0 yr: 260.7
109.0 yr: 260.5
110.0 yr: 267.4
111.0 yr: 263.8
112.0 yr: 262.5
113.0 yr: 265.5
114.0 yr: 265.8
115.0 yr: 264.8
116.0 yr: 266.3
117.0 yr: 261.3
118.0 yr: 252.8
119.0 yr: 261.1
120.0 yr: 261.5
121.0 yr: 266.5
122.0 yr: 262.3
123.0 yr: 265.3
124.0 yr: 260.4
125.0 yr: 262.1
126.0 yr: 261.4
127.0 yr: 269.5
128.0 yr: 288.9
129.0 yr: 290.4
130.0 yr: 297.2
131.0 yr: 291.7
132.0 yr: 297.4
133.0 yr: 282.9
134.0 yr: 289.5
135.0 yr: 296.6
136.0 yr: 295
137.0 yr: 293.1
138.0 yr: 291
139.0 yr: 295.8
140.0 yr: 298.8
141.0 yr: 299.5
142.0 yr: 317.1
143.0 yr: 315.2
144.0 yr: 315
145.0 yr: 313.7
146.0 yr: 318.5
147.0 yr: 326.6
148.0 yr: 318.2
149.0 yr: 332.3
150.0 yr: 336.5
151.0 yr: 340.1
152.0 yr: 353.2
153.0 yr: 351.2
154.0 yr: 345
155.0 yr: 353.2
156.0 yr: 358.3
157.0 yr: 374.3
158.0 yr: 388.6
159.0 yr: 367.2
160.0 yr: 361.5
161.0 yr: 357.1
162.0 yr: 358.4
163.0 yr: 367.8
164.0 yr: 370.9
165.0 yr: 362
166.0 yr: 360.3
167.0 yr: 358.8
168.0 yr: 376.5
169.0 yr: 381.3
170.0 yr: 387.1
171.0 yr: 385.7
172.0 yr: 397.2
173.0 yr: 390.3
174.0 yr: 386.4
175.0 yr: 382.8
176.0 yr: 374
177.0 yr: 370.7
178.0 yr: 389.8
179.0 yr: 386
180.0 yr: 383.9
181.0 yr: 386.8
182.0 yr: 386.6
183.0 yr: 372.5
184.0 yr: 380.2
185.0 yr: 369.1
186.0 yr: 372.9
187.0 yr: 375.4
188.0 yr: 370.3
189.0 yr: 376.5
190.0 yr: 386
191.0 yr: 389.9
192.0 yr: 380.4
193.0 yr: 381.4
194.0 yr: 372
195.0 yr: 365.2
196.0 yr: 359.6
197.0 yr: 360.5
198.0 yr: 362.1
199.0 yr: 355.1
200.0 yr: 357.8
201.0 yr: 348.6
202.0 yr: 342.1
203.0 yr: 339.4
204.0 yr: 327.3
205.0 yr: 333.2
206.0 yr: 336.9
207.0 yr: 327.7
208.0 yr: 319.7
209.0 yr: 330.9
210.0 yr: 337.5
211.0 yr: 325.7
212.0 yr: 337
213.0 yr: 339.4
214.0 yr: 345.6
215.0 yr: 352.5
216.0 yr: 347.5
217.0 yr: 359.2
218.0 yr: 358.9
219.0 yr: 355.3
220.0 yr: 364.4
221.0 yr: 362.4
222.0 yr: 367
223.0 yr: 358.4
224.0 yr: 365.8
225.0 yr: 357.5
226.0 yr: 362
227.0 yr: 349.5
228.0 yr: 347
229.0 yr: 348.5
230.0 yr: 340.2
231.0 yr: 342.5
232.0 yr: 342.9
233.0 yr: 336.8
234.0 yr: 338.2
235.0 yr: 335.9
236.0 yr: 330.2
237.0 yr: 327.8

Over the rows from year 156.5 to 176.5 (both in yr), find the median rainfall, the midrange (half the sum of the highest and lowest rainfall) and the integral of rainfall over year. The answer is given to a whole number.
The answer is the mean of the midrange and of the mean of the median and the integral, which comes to 2154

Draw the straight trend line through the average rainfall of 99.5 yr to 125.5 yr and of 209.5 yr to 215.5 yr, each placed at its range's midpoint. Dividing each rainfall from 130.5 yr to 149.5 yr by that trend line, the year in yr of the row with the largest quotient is 149.0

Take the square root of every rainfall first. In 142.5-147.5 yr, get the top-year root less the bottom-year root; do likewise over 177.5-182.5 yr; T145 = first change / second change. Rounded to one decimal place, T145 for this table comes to -3.9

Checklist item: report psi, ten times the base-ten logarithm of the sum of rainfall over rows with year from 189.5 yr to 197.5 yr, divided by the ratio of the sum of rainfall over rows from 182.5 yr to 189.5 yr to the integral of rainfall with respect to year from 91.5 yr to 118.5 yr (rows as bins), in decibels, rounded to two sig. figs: 39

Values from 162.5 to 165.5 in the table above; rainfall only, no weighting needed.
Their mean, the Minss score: 367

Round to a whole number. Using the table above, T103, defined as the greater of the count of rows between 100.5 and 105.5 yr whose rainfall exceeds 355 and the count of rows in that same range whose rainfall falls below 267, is 5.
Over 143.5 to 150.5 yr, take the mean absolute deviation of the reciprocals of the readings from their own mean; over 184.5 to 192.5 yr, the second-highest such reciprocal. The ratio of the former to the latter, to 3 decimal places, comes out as 0.027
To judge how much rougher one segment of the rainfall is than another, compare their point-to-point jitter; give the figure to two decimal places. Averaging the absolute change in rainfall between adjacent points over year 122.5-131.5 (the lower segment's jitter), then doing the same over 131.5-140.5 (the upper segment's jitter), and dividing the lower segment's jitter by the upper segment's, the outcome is 1.17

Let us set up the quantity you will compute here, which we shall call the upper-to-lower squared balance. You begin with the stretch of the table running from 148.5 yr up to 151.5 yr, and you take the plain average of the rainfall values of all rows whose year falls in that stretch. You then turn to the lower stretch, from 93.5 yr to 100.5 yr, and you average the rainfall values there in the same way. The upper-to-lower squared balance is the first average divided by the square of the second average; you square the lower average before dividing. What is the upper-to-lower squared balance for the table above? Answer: 0.0065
